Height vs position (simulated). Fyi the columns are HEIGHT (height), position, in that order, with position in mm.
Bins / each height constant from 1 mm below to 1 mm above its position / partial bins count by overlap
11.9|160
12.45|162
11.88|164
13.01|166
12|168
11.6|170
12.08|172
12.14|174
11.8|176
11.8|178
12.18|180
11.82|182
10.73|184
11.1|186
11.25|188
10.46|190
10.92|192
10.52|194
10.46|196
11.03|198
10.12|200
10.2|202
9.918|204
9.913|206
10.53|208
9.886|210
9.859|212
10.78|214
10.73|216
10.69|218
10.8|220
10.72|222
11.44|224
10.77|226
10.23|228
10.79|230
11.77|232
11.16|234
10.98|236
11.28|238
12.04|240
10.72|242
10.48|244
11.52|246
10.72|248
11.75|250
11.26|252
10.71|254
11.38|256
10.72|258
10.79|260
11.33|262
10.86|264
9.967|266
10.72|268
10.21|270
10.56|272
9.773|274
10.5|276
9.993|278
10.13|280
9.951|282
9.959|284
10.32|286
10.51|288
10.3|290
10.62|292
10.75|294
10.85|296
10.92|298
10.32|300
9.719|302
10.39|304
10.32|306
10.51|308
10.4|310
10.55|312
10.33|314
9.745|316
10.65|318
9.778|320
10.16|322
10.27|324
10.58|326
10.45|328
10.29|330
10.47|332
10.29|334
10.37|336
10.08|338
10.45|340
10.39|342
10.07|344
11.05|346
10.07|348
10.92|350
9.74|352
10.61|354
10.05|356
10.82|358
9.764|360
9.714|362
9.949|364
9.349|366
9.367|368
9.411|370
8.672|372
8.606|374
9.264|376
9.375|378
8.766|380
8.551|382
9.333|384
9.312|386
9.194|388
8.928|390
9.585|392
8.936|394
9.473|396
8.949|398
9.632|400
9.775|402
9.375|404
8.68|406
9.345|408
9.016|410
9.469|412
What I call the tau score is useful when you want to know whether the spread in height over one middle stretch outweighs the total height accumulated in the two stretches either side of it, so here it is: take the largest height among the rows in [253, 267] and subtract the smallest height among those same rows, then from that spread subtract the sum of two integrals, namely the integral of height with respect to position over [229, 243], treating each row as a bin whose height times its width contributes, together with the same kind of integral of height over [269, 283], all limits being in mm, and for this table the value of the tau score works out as -298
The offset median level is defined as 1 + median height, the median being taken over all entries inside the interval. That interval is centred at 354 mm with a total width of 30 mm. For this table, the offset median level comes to 11.1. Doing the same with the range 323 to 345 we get 11.4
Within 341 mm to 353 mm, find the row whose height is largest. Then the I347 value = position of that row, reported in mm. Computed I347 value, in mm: 346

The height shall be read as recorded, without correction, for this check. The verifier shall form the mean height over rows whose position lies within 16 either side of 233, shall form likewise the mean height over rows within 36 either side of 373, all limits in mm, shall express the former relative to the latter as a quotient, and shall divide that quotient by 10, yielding 0.115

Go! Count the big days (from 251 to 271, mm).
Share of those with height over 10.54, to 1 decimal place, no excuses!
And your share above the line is 0.8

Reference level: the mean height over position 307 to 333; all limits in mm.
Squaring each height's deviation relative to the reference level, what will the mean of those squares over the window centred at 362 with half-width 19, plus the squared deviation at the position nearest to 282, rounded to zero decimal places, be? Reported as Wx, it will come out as 1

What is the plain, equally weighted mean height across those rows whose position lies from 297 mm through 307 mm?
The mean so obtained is 10.3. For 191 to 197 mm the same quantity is 10.6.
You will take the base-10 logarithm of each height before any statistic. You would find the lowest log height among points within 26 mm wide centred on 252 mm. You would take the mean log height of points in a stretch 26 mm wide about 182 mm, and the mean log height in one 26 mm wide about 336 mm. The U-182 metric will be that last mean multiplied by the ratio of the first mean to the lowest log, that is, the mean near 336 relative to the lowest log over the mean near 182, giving 1.05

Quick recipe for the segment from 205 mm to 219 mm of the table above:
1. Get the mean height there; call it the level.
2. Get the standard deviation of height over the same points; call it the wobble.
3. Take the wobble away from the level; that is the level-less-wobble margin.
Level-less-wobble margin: 9.9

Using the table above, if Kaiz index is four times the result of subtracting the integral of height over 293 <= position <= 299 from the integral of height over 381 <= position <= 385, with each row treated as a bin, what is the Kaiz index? -117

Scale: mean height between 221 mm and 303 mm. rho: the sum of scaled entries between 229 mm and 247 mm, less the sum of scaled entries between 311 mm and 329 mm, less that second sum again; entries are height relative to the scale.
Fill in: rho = -7.9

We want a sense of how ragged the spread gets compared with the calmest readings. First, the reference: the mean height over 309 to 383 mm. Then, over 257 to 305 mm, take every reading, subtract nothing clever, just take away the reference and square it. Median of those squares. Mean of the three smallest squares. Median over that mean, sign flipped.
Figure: -697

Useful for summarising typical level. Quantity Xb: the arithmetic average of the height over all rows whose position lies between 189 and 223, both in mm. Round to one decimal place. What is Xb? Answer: 10.4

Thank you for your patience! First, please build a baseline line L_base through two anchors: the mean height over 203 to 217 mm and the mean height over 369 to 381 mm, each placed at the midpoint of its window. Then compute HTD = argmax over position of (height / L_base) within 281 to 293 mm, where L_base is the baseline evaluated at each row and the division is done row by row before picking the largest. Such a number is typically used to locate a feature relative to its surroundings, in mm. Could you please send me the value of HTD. 292 mm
